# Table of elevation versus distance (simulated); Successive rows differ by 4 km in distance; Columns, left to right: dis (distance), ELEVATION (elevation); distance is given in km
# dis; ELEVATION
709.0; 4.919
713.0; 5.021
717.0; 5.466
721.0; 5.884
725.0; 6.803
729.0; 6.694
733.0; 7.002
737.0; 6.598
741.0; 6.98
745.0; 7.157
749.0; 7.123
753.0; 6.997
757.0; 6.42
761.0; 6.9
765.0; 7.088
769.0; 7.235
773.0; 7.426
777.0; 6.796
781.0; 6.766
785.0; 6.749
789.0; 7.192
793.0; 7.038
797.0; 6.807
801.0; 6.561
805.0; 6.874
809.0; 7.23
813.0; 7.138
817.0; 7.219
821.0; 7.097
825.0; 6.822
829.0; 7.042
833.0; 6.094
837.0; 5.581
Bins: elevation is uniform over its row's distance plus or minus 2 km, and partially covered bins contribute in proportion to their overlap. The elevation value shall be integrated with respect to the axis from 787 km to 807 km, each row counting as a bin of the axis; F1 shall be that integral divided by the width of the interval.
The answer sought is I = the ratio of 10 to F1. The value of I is 1.450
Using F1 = 6.89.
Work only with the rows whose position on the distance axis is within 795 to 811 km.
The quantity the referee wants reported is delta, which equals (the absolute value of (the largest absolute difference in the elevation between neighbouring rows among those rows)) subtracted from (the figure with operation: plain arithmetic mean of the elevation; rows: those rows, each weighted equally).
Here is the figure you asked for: 6.51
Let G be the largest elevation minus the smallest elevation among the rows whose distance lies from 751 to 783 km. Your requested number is 1.01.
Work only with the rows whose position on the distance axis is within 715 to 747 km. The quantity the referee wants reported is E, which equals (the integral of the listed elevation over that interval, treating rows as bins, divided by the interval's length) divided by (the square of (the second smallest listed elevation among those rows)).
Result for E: 0.190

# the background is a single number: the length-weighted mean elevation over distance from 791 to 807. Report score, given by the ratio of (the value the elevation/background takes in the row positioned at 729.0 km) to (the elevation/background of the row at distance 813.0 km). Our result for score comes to 0.94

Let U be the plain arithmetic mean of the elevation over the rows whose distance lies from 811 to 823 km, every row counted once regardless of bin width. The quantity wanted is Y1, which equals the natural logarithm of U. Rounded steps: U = 7.15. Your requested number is 1.97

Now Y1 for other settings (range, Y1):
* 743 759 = 1.94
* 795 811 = 1.93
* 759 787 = 1.95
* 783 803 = 1.93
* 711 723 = 1.70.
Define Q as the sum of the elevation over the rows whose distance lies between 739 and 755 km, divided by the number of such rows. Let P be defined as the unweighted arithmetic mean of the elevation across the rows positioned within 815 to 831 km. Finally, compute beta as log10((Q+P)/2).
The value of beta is 0.848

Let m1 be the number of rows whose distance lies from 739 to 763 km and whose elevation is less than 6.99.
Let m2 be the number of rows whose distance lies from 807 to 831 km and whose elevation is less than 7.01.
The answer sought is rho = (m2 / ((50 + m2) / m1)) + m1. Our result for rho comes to 3.06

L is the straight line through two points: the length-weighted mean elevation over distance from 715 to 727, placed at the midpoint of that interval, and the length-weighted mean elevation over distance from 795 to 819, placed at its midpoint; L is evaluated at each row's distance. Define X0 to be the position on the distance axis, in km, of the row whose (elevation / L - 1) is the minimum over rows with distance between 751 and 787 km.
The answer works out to 757.0 km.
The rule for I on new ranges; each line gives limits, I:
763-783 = 1.416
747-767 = 1.448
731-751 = 1.434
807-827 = 1.408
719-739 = 1.516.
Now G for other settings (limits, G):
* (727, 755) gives 0.56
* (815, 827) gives 0.40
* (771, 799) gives 0.68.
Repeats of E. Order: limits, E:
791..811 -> 0.149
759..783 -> 0.152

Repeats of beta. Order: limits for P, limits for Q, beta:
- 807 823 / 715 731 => 0.826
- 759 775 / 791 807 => 0.845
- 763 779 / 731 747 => 0.847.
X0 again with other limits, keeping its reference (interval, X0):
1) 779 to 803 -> 801.0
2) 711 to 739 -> 713.0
